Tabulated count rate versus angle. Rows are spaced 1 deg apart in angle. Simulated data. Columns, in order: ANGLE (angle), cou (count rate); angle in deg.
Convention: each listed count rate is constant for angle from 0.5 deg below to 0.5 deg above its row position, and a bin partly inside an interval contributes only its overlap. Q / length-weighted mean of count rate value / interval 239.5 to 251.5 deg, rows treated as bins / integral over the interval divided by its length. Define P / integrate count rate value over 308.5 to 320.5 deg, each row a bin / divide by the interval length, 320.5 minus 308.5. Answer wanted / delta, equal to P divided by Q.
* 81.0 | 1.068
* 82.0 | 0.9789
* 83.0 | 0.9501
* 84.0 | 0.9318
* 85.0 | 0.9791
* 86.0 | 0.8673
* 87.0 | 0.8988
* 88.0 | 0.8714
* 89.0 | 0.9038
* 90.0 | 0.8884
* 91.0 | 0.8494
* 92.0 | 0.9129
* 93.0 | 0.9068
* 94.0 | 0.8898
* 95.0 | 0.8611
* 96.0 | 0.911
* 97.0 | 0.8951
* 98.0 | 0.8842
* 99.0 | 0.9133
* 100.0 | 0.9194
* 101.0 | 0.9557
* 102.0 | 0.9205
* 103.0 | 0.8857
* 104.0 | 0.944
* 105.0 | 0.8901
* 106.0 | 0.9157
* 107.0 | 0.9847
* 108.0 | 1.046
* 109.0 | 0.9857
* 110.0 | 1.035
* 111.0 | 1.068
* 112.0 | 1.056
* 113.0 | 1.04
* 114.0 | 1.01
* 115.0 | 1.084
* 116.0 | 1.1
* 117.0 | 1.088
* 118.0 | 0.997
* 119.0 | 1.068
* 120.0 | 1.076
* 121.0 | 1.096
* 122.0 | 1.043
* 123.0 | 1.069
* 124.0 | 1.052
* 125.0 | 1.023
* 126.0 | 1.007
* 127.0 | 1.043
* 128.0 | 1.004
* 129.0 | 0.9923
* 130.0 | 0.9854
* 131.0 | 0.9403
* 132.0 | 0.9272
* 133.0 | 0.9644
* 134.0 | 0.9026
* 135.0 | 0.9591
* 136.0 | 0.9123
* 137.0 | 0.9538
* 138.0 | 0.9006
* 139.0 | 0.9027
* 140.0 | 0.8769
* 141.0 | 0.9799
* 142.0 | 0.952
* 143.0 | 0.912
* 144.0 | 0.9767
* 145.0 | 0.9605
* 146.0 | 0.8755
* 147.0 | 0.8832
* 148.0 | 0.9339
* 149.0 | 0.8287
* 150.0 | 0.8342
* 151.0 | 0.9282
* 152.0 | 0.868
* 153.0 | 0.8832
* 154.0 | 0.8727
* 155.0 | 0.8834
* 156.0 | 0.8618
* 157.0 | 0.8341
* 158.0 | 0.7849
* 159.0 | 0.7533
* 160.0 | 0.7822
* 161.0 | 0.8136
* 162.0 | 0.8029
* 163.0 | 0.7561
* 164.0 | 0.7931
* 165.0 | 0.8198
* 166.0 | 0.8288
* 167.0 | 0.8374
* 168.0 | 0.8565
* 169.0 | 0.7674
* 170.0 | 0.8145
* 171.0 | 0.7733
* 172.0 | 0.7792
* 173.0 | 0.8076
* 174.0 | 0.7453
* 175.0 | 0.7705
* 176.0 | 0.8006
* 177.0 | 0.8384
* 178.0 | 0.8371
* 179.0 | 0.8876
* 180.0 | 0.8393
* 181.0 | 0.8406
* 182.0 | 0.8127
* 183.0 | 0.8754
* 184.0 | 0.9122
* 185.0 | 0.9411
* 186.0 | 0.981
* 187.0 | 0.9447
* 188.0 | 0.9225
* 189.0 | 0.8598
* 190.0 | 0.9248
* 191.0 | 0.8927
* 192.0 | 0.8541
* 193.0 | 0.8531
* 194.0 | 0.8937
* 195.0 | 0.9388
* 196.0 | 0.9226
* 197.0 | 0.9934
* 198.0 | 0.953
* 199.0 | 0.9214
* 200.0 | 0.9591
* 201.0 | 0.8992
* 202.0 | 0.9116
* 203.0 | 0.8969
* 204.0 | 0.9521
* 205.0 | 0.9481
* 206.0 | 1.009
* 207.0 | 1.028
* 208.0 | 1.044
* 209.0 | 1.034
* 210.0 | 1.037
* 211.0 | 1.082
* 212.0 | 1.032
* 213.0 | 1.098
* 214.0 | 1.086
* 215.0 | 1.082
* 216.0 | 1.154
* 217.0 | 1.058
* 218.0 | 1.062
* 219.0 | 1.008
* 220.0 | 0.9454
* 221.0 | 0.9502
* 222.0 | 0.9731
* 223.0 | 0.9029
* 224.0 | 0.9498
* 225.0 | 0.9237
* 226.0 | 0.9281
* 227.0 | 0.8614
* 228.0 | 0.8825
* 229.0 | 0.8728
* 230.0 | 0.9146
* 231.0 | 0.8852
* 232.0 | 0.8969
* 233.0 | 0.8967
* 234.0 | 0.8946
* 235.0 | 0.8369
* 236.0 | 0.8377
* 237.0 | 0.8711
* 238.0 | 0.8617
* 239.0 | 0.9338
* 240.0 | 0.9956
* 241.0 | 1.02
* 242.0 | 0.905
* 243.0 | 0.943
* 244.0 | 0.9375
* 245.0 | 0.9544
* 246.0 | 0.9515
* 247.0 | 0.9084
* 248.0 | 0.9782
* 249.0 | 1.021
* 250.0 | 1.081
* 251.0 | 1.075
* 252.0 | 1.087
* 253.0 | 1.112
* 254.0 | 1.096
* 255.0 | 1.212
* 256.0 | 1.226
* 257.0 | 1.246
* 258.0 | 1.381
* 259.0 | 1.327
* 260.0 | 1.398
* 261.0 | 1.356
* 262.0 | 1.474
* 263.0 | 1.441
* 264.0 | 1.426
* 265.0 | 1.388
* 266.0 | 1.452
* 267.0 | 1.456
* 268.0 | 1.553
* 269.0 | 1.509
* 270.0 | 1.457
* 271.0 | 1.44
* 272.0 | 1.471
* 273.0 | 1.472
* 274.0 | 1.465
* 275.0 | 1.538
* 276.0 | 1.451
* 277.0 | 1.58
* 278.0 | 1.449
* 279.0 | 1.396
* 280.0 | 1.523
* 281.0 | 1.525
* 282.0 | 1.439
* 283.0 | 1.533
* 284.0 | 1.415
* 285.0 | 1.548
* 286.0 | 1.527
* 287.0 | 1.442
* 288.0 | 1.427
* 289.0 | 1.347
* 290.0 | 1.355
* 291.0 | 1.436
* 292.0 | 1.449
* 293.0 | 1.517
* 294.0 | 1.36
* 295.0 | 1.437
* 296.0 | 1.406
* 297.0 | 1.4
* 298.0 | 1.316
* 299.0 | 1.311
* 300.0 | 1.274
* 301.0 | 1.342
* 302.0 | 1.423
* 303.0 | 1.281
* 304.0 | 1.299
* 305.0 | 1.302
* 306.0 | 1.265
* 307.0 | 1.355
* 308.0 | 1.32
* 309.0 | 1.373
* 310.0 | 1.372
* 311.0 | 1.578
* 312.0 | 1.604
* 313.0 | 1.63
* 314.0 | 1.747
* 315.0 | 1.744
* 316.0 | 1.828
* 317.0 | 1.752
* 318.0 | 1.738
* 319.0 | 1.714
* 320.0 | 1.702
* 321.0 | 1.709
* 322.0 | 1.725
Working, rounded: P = 1.6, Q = 0.98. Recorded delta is 1.68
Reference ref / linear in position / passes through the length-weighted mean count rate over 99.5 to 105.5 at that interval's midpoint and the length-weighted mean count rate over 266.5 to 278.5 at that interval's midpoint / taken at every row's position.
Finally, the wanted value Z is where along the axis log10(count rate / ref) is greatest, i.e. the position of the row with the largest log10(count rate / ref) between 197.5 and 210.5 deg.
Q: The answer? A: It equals 208.0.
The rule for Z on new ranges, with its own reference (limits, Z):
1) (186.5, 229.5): 216.0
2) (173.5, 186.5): 186.0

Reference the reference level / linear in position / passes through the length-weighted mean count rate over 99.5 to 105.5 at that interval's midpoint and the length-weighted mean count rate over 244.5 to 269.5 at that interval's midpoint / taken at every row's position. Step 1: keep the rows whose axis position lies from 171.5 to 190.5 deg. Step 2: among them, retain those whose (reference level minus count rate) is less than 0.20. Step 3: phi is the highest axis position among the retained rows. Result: 190.0 deg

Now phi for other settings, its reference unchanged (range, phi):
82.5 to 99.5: 99.0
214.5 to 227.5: 222.0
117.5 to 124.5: 124.0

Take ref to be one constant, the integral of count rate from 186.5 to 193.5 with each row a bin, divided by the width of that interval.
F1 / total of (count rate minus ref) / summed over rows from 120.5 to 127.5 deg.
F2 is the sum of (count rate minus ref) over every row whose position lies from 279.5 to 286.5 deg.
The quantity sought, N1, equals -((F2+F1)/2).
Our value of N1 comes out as -2.7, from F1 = 1.1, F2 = 4.3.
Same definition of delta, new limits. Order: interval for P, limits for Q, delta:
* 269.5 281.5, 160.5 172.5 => 1.84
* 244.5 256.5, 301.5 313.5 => 0.76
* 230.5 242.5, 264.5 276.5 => 0.61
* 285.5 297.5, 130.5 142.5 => 1.53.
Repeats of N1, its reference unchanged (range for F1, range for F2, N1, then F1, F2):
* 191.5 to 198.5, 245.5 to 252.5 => -0.5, 0.2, 0.9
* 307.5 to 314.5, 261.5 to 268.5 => -4.2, 4.4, 3.9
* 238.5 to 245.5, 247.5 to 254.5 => -0.8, 0.4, 1.2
